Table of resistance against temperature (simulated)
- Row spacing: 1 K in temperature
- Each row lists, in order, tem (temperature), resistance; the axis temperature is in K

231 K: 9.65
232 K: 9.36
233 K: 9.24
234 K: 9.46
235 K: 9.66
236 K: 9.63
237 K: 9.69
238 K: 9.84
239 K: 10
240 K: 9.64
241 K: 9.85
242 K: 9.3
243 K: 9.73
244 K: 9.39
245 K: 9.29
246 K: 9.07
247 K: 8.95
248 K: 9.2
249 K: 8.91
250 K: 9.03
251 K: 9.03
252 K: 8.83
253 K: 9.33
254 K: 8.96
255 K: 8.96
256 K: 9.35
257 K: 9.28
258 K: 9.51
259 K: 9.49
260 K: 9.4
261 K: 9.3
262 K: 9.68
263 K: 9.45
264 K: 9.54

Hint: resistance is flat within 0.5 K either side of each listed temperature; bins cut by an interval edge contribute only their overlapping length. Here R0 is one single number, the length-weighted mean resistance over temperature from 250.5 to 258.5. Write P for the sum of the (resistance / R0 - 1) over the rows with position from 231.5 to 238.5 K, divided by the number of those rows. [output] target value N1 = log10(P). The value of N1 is -1.36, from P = 0.043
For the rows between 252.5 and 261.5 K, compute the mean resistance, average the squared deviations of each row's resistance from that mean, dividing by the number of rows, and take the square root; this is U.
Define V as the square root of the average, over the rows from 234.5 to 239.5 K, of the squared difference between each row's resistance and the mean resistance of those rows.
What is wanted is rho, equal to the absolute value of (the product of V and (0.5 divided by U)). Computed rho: 0.36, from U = 0.19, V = 0.14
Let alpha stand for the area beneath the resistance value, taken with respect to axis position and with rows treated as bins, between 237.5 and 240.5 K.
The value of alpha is 29.5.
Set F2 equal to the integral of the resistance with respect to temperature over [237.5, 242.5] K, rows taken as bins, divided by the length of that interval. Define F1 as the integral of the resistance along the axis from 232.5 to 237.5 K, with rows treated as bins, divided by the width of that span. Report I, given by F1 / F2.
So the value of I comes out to 0.98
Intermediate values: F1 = 9.54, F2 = 9.73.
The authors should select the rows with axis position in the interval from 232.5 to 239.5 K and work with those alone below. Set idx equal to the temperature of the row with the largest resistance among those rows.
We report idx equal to 239 K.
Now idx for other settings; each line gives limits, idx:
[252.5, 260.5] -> 258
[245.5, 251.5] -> 248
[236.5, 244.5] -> 239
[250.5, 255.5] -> 253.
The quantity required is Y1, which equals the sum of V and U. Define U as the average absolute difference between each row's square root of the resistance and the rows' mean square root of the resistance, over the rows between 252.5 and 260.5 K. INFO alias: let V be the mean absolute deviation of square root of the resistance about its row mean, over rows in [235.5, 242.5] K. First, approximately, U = 0.027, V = 0.026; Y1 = 0.0531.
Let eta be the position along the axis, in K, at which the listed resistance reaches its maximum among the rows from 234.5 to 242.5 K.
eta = 239 K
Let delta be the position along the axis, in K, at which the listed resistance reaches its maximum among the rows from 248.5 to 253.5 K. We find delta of 253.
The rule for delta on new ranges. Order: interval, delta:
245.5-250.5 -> 248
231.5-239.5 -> 239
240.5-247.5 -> 241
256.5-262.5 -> 262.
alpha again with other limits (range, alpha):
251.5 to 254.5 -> 27.1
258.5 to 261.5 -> 28.2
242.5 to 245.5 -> 28.4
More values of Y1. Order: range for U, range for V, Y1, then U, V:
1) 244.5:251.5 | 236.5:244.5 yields 0.0454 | 0.017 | 0.029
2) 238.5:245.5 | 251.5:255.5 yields 0.0635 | 0.038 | 0.026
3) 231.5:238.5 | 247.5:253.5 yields 0.0511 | 0.028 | 0.023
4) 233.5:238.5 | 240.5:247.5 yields 0.0545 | 0.014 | 0.040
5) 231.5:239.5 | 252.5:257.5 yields 0.0597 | 0.031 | 0.029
